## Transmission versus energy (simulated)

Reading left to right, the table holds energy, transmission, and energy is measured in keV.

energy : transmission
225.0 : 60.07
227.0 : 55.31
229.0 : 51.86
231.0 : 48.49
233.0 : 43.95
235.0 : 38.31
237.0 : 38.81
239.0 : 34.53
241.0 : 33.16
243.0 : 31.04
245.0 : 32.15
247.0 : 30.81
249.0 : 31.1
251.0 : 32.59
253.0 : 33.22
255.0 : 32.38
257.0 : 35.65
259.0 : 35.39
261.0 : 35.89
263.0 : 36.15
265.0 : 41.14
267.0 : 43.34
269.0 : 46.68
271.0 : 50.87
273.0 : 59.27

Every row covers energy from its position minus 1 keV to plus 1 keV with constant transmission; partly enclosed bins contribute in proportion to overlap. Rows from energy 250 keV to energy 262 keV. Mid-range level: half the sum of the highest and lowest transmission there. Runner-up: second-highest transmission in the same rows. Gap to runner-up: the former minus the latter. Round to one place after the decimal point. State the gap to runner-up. -1.5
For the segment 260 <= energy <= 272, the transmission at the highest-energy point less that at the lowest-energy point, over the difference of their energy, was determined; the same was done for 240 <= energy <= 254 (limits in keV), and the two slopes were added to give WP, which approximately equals 1.50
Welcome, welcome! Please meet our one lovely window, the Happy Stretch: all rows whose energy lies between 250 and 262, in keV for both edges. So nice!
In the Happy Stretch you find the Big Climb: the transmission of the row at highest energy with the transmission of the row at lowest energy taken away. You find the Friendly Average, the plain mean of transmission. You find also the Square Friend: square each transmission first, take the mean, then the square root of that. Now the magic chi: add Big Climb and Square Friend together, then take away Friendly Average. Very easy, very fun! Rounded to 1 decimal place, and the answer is 3.3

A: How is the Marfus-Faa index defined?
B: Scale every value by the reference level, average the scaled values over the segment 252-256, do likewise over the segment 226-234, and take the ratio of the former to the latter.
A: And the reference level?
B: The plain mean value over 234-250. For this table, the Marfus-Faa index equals 0.7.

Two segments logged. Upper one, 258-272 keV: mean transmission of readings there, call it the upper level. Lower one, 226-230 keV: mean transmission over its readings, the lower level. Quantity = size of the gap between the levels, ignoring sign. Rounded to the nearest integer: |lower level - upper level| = 12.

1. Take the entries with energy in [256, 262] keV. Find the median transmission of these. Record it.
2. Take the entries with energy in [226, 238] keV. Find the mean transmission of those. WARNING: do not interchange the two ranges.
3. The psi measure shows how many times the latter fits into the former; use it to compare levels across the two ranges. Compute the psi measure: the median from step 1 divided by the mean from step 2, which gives 0.8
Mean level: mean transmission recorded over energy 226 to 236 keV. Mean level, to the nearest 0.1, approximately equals 47.6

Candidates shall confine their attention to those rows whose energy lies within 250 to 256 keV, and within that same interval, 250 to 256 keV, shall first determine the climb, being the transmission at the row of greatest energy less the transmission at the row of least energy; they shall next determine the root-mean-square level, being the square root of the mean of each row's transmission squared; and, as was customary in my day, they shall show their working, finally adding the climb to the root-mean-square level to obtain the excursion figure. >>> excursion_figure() 33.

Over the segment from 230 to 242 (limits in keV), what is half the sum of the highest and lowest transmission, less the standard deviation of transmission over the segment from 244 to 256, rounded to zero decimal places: 40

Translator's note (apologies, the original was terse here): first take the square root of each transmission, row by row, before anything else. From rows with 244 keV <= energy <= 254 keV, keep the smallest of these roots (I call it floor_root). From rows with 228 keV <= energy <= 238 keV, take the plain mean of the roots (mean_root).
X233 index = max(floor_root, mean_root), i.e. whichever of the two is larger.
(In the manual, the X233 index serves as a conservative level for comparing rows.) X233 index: 6.64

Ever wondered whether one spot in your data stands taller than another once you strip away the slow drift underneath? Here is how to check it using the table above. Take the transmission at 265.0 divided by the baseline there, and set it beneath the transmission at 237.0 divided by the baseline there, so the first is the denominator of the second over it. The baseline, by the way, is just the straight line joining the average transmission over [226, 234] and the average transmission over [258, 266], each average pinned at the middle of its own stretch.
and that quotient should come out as 0.7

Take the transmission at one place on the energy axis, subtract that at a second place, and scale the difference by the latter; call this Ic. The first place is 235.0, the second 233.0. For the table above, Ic -0.1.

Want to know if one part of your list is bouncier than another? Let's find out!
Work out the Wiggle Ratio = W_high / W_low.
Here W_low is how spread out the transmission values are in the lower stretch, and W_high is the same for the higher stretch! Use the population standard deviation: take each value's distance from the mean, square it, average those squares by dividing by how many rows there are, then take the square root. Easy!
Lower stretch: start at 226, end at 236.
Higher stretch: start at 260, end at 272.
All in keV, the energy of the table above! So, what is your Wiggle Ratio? 0.90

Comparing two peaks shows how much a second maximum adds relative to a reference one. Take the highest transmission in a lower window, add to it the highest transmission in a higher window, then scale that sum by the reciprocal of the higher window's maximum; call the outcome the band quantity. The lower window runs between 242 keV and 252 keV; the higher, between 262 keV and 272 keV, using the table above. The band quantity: 1.64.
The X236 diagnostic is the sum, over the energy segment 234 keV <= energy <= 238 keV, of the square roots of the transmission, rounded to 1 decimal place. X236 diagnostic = 12.4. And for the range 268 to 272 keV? 14.0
